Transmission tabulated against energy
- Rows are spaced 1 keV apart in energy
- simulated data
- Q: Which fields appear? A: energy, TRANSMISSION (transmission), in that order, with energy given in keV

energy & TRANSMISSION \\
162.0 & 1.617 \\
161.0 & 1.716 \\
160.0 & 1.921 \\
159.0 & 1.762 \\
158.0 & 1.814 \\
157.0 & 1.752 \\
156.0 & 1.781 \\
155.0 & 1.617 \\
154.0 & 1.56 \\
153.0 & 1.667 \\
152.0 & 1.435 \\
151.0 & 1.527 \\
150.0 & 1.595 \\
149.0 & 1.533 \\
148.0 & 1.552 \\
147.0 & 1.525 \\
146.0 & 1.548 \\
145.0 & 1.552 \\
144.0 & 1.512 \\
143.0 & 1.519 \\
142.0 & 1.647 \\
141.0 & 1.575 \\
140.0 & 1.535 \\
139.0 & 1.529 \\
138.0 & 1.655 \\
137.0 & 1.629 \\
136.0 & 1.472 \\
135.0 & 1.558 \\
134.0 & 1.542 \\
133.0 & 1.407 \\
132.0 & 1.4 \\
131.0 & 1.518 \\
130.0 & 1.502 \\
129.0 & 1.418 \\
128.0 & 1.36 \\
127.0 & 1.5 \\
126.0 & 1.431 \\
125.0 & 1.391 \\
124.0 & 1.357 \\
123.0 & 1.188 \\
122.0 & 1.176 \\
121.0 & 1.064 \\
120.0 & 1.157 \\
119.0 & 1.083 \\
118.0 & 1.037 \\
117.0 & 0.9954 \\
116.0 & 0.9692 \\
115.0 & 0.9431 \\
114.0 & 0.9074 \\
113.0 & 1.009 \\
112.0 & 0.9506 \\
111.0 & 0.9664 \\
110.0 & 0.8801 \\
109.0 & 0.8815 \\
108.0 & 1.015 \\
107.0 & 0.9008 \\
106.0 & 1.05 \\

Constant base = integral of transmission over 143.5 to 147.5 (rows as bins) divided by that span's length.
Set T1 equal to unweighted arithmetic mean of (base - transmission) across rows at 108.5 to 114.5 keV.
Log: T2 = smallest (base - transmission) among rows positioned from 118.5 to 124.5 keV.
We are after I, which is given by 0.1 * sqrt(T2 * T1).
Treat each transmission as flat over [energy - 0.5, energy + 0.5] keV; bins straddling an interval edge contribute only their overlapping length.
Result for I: 0.0327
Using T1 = 0.60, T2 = 0.18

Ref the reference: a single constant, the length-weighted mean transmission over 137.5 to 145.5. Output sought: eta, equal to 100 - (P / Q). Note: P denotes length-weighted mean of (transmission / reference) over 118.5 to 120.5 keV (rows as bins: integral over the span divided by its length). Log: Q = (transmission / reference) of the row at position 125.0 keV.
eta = 99.2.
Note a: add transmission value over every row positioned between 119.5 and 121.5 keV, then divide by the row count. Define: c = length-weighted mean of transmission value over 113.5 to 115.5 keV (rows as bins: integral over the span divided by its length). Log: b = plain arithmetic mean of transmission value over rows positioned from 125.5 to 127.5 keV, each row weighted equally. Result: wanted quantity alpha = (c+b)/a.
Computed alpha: 2.15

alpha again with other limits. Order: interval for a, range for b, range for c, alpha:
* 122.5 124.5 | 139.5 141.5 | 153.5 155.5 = 2.47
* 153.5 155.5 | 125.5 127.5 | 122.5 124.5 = 1.72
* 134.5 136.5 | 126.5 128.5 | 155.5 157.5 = 2.11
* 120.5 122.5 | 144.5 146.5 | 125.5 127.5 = 2.69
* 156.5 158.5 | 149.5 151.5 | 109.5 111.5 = 1.39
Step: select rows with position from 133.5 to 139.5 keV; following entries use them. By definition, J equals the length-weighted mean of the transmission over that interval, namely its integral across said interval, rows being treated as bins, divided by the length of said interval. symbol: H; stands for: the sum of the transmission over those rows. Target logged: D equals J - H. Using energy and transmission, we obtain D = -7.8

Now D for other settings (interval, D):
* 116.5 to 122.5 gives -5.4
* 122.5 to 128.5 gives -6.9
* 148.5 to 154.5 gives -7.8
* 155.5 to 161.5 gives -9.0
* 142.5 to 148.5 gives -7.7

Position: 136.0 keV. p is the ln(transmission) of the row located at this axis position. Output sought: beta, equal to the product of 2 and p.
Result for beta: 0.77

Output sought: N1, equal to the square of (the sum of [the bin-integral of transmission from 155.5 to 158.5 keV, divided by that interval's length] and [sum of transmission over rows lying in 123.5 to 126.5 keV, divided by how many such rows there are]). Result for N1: 10.1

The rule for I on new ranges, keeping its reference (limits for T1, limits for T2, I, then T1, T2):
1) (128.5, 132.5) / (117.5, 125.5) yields 0.0103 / 0.07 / 0.14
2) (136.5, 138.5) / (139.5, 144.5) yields 0.0110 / -0.11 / -0.11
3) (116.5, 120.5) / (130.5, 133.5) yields 0.0087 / 0.47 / 0.02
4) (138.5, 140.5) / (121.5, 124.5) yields 0.0020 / 0.00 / 0.18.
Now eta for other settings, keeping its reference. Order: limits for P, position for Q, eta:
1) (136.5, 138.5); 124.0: 98.8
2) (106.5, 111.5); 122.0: 99.2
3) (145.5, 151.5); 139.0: 99.0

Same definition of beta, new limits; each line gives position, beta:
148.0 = 0.88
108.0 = 0.03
